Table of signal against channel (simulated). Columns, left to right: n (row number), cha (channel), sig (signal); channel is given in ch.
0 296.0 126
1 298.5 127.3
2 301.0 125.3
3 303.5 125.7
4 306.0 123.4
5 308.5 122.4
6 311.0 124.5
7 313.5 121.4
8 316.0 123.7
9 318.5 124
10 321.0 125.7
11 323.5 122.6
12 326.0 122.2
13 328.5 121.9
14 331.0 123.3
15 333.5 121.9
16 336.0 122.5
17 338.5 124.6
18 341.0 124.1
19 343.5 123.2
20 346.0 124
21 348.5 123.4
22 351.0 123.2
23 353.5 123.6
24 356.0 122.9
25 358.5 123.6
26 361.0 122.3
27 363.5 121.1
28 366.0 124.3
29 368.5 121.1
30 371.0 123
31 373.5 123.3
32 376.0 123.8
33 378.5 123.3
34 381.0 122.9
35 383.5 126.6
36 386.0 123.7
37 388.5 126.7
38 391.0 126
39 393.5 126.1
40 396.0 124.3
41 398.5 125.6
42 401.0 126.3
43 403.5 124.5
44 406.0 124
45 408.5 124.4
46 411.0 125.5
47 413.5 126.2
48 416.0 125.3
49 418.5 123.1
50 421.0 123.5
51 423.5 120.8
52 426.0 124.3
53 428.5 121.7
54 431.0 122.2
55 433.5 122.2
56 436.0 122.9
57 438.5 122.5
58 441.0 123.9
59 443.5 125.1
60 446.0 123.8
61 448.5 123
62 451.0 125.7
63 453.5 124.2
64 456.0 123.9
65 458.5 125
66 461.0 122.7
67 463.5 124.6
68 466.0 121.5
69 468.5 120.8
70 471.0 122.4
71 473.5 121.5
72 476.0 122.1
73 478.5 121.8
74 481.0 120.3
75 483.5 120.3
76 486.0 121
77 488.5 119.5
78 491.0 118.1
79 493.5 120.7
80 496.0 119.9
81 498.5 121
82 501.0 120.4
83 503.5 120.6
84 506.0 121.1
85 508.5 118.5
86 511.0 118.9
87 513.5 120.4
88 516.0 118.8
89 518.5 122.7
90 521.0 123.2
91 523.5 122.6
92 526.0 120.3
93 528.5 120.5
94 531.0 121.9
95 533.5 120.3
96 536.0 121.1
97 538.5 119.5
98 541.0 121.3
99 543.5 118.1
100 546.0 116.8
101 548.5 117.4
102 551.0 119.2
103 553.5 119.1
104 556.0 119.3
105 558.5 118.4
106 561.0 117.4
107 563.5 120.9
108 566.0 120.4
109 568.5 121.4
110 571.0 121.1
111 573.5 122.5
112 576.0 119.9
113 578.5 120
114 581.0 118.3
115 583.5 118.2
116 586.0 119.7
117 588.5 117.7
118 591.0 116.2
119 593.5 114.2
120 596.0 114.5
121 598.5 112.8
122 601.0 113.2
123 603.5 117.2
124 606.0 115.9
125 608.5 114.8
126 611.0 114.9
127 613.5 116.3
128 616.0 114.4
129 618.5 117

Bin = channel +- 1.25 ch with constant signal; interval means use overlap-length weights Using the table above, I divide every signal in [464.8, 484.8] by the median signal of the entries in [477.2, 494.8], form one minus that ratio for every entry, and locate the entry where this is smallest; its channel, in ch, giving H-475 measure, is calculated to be 471.0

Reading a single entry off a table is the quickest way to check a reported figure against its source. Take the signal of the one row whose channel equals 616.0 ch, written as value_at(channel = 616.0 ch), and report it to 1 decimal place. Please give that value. 114.4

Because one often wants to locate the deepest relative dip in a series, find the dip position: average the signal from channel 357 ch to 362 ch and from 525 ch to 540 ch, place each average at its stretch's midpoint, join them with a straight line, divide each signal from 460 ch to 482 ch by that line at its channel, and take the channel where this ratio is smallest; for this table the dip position 481.0 ch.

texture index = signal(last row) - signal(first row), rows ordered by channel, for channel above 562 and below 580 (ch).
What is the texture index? -0.90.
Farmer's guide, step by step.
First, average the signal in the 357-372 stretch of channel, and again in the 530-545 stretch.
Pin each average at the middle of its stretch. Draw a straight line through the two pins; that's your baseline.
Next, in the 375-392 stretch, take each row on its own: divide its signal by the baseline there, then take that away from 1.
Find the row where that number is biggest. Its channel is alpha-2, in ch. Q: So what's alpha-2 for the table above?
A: 381.0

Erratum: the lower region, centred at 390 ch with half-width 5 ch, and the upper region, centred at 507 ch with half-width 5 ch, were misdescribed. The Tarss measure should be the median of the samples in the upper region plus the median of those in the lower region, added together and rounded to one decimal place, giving 245.8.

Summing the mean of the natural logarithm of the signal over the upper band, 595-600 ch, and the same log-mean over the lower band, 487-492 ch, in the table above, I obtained 9.51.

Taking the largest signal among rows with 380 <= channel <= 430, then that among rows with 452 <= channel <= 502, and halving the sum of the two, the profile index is 126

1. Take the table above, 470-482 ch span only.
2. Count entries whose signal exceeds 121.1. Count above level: 4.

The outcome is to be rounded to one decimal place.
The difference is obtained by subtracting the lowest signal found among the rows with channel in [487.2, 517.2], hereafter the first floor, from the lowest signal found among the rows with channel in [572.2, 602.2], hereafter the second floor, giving -5.3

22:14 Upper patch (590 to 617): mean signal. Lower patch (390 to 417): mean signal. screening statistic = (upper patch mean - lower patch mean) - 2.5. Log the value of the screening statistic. -13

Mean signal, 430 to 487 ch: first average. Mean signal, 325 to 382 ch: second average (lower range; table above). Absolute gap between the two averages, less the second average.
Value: -122.8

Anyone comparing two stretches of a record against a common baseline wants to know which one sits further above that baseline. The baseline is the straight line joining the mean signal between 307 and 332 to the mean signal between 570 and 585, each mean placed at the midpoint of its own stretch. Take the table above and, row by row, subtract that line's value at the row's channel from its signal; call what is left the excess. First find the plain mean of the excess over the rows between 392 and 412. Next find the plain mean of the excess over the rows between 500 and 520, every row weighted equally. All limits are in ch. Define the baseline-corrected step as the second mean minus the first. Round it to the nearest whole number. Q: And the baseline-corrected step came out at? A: -4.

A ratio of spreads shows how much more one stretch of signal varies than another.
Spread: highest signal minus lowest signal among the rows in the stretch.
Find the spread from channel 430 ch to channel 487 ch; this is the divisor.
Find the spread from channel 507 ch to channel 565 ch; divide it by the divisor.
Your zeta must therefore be 1.2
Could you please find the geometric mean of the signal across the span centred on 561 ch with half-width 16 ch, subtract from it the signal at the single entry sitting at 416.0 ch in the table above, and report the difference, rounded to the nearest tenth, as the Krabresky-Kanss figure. -5.8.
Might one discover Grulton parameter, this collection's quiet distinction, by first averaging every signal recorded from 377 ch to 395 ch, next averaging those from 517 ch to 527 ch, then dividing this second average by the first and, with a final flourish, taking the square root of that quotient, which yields 0.99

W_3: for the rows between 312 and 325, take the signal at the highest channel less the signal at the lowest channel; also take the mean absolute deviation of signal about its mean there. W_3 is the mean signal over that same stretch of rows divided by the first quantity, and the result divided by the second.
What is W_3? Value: 87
